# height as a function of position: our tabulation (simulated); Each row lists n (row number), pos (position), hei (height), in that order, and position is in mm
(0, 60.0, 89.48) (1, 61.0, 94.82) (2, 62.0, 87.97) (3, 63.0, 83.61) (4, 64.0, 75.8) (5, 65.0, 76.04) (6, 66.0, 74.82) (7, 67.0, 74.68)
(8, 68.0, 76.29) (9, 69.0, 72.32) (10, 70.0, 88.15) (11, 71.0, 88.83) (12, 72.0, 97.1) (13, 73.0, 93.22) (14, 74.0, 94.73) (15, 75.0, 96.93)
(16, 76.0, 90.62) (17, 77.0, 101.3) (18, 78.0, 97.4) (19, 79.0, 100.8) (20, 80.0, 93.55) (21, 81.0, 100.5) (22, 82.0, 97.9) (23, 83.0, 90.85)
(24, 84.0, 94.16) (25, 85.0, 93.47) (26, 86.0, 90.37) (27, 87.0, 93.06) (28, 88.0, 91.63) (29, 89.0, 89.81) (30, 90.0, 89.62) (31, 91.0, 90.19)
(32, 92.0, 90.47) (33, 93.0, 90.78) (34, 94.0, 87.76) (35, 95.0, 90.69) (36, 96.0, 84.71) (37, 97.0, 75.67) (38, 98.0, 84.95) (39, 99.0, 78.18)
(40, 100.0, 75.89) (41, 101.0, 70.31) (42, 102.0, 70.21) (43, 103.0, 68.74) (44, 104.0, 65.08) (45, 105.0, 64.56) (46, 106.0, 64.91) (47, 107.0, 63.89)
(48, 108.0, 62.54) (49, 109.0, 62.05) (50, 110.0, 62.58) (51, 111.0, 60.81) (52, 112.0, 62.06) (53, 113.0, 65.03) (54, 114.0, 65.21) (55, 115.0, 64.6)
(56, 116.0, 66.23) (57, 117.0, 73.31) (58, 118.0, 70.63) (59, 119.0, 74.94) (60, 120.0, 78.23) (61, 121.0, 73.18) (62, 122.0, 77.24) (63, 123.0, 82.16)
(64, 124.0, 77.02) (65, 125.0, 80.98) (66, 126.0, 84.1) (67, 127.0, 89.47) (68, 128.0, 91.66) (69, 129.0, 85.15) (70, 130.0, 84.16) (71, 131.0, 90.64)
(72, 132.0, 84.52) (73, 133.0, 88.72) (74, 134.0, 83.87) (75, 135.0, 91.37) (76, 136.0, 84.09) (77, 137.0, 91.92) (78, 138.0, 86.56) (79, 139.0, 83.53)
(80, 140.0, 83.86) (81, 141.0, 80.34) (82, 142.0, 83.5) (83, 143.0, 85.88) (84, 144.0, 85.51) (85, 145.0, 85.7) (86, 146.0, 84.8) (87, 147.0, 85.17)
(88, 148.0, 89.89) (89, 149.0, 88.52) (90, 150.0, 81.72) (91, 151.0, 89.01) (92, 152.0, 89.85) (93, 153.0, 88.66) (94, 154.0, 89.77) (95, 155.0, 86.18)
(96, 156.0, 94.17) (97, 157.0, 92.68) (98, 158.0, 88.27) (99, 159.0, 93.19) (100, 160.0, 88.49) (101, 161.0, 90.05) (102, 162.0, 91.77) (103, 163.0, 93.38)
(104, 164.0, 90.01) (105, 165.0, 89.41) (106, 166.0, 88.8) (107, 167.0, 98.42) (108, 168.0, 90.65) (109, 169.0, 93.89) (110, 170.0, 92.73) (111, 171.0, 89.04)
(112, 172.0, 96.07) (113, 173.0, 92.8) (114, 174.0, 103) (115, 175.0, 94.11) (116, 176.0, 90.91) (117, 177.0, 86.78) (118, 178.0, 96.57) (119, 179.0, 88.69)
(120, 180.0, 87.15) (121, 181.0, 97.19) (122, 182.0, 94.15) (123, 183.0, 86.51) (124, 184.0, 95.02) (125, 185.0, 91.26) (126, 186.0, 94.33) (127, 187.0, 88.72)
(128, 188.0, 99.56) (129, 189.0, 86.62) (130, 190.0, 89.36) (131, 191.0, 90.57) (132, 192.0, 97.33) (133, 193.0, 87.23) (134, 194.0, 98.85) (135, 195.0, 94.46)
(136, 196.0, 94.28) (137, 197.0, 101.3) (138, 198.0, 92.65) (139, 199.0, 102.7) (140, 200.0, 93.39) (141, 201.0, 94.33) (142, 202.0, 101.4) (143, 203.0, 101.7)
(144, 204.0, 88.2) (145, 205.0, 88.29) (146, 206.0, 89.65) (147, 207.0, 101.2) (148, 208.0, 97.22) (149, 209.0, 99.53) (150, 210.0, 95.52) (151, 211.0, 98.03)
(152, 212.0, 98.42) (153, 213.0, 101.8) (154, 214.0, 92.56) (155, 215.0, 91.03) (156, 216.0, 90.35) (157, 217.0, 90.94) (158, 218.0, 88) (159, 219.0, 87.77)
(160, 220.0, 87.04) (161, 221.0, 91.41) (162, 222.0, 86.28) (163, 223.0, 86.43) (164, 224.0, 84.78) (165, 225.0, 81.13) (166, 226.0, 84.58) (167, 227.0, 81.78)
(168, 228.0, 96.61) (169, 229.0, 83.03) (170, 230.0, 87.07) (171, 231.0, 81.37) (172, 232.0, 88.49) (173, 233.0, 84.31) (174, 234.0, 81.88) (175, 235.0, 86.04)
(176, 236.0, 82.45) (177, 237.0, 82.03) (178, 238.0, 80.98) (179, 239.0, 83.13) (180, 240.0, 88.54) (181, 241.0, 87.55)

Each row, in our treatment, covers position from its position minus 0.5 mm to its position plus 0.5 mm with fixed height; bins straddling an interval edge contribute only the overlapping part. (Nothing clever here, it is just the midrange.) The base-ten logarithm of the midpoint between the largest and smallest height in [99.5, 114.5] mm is 1.83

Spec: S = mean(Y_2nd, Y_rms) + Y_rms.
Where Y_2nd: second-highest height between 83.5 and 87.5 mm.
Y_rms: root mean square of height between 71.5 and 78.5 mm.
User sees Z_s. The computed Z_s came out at 191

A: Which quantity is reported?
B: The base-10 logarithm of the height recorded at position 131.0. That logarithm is 1.96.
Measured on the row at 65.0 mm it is 1.88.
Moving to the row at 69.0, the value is 1.86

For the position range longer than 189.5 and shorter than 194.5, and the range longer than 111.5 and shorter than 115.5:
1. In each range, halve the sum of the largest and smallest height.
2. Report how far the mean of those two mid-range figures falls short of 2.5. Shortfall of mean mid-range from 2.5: -76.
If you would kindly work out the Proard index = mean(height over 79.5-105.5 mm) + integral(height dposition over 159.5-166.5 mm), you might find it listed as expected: 717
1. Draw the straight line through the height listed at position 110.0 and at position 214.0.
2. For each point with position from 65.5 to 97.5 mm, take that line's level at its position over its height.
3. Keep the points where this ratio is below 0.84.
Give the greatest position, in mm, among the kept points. 97.0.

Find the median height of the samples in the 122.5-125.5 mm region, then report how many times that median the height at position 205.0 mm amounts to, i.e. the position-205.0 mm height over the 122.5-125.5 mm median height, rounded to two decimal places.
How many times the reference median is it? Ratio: 1.09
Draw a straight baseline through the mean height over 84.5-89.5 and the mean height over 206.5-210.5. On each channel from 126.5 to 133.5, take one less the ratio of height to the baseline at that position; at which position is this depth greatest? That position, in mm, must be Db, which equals 130.0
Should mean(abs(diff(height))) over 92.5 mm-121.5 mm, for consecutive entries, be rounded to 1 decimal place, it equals 3.0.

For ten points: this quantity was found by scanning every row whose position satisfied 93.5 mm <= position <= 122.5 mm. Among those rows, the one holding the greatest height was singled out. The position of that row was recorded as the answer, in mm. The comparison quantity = 95.0 mm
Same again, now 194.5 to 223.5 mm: 199.0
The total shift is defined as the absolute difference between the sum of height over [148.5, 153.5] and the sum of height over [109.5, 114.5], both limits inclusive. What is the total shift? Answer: 122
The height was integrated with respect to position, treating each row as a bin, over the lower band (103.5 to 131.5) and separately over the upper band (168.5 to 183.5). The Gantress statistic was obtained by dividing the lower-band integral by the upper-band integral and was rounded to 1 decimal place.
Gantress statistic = 1.5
